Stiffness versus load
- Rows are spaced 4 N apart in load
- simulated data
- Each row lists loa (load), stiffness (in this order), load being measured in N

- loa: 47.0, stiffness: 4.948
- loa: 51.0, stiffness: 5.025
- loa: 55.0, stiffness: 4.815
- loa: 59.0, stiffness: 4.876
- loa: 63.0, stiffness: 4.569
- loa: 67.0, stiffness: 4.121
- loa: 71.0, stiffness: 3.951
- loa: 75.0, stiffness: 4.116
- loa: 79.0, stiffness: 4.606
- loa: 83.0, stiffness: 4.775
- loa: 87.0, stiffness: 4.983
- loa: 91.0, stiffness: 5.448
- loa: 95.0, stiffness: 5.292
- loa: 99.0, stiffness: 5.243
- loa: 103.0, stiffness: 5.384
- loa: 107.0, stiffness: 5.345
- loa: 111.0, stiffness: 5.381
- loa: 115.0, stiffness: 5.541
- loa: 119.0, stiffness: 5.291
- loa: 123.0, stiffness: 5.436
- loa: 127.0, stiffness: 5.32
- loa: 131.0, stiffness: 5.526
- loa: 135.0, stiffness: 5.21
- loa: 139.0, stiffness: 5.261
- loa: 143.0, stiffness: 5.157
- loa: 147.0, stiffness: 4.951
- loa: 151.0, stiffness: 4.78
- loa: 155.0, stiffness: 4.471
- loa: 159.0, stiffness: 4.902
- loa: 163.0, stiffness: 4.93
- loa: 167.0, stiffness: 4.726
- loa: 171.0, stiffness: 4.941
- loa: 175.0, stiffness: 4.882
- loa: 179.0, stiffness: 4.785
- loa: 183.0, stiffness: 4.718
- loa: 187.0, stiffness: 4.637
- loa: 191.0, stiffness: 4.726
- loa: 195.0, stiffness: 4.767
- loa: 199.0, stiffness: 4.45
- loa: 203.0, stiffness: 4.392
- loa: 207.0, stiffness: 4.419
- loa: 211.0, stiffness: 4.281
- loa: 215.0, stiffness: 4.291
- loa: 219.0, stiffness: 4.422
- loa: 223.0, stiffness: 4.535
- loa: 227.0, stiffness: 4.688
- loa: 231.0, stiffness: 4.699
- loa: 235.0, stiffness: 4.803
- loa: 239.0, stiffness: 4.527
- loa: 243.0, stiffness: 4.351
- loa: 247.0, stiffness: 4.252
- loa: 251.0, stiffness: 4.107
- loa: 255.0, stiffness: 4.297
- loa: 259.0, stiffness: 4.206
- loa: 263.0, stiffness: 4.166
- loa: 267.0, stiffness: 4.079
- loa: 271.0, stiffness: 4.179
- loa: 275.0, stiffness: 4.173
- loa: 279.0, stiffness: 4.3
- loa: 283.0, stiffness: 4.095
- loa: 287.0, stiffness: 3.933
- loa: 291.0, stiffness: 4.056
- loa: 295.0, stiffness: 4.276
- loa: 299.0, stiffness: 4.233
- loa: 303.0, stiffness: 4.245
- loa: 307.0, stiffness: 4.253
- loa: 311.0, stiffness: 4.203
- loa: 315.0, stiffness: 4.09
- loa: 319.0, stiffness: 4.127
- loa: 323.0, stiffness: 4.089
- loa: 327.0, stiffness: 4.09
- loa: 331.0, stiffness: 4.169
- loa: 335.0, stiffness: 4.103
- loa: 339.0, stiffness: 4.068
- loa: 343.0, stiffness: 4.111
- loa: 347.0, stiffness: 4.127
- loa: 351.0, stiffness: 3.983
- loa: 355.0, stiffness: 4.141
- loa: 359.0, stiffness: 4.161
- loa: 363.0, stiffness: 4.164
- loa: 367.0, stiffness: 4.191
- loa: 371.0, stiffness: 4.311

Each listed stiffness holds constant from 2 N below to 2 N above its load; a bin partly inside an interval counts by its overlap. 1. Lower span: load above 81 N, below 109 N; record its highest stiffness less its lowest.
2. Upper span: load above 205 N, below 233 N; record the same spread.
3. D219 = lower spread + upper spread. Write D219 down 1.1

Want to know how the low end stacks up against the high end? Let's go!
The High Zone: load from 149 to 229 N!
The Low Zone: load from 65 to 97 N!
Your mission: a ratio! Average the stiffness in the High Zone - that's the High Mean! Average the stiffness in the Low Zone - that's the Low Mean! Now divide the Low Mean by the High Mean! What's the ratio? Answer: 1.01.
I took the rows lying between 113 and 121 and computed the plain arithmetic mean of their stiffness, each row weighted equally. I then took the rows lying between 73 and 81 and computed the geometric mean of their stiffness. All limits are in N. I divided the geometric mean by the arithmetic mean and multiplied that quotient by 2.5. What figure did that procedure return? 2.01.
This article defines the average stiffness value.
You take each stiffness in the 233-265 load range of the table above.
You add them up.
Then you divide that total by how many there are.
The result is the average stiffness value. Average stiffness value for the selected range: 4.3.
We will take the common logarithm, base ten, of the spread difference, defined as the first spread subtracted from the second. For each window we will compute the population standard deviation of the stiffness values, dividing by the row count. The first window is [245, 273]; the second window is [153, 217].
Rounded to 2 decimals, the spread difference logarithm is -0.82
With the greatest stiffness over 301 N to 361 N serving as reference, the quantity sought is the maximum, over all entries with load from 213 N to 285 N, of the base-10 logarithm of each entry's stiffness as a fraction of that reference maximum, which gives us 0.053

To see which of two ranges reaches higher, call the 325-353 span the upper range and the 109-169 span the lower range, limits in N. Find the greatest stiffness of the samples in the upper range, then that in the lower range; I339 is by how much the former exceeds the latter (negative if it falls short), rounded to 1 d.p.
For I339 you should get -1.4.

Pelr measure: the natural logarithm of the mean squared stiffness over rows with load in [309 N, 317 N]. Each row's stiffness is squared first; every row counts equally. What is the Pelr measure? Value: 2.84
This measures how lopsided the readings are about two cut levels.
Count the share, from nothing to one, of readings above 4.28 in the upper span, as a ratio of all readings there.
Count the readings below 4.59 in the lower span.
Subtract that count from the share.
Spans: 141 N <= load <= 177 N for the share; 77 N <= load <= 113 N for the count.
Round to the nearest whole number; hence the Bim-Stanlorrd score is 1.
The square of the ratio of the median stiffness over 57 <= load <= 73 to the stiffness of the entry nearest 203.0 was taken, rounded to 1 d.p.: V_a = 1.0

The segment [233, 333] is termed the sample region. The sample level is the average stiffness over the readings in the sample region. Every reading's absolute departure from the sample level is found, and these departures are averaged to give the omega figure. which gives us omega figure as 0.11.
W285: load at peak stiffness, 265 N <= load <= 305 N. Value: 279.0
